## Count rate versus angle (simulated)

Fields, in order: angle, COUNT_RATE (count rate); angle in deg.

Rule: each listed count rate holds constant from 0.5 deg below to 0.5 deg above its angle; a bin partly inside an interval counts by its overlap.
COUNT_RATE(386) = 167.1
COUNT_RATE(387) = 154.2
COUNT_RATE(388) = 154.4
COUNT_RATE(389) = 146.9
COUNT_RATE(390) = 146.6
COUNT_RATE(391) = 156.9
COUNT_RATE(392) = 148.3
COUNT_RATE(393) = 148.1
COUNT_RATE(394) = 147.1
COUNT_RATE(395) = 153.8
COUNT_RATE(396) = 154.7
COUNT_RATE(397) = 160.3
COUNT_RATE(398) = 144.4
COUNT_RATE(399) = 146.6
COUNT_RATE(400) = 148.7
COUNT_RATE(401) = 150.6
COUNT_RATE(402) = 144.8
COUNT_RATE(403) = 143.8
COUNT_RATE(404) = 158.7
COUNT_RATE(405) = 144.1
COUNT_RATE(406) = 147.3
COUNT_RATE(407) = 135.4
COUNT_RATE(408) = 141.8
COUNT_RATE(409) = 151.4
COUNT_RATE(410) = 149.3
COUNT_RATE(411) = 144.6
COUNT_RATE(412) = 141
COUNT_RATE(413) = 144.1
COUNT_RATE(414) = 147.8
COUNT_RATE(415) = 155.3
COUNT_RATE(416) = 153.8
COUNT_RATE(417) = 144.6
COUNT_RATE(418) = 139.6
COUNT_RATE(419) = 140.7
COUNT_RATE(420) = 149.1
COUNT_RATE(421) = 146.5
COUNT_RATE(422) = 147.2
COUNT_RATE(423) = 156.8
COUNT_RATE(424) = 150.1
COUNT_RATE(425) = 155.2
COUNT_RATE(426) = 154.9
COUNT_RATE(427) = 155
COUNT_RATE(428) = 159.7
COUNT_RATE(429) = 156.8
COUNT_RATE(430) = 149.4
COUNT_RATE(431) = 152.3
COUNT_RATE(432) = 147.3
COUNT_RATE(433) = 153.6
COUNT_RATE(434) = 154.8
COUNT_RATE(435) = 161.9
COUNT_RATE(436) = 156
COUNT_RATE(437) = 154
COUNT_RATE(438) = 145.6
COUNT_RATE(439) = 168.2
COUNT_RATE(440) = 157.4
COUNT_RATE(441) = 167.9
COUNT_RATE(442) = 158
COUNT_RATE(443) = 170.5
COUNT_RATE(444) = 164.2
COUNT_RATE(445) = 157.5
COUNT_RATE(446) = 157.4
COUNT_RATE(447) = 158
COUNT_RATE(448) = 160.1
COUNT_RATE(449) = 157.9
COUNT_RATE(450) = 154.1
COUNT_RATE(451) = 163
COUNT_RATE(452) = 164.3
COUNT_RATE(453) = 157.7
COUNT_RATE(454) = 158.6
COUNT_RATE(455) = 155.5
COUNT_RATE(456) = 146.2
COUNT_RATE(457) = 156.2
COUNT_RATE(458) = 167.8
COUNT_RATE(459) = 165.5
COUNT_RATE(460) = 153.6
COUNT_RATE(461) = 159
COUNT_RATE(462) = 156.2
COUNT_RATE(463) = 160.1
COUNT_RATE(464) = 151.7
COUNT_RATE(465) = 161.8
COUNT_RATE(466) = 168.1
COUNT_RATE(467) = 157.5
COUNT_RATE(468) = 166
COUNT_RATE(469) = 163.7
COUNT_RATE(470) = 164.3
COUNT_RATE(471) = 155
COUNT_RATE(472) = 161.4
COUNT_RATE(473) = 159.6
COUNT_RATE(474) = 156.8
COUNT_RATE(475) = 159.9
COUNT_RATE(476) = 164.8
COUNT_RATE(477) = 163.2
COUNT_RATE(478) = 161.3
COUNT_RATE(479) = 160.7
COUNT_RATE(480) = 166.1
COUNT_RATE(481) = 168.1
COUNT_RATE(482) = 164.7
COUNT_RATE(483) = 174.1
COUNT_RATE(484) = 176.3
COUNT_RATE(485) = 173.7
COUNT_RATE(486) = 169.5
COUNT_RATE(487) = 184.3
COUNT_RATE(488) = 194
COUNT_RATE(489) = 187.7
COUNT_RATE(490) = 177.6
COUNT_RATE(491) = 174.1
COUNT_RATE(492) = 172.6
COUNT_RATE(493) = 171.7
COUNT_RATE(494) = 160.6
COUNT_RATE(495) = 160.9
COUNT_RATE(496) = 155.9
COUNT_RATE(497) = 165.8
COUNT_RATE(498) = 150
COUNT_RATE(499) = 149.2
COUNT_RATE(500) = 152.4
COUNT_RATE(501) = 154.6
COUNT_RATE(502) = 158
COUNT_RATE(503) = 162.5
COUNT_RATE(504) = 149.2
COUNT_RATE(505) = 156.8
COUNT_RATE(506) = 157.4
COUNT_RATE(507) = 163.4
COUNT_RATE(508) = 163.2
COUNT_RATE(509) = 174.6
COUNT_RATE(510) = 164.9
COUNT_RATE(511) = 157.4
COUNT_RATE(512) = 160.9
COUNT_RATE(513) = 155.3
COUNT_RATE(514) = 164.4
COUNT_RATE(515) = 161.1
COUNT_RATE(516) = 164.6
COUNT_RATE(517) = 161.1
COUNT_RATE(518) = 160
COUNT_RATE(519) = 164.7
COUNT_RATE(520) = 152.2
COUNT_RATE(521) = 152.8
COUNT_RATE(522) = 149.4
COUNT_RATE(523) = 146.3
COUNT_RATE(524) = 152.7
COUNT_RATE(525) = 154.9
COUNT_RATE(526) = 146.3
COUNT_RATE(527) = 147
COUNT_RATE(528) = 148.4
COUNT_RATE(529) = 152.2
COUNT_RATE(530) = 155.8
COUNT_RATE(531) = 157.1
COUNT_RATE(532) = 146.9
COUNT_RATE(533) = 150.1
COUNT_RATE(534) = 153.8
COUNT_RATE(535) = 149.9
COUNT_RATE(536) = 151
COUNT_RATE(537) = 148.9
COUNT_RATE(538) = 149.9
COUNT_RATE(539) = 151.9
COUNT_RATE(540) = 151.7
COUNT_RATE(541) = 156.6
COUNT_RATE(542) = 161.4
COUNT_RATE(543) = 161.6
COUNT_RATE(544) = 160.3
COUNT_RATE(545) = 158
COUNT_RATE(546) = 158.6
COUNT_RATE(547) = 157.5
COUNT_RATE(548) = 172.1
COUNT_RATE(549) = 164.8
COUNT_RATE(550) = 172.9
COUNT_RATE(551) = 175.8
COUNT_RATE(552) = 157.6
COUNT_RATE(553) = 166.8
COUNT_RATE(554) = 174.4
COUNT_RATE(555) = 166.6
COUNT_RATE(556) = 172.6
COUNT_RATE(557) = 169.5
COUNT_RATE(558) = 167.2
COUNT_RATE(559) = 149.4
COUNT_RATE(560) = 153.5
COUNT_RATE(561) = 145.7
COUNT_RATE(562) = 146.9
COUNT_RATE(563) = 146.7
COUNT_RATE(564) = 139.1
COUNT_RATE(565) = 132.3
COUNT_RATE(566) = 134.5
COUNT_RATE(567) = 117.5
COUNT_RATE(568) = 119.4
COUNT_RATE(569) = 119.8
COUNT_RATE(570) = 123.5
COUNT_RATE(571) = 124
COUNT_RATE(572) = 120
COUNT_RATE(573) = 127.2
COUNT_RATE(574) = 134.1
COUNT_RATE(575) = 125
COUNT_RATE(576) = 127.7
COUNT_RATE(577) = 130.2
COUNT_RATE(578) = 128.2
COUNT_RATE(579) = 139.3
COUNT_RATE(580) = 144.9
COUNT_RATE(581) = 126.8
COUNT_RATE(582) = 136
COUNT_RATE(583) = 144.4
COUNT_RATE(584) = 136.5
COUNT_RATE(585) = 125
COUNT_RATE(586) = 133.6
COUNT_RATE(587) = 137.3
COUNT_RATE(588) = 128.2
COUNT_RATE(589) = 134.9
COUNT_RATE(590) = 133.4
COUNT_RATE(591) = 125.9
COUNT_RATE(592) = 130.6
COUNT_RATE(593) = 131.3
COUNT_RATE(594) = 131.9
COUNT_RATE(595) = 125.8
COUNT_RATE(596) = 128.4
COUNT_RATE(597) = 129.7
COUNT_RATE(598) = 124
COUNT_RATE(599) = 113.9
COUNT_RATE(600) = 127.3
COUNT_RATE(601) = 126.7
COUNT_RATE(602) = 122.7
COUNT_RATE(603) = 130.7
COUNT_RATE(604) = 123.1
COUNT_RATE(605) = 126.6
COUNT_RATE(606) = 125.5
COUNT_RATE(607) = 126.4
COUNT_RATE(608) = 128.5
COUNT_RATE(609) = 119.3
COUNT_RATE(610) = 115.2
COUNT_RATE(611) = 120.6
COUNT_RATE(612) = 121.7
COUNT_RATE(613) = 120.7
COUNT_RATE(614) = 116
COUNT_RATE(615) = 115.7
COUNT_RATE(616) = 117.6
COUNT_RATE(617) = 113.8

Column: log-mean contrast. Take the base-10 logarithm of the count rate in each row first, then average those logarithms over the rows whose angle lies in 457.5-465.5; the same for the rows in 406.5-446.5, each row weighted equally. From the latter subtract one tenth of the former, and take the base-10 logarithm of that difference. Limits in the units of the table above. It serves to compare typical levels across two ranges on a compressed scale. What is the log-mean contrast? 0.293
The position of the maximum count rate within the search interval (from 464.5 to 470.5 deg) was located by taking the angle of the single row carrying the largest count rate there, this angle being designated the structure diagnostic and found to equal 466 deg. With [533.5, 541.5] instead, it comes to 541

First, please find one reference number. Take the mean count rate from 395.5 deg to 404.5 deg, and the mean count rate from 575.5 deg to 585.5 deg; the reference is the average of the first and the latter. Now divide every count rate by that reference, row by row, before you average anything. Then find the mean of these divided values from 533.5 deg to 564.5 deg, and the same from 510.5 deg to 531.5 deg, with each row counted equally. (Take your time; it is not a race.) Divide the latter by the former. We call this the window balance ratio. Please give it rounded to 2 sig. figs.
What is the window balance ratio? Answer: 0.98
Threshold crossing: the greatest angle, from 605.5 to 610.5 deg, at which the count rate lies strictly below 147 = 610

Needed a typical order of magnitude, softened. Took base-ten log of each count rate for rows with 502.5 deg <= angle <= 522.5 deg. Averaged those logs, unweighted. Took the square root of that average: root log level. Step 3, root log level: 1.484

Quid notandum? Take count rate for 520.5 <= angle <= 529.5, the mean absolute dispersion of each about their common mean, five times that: 14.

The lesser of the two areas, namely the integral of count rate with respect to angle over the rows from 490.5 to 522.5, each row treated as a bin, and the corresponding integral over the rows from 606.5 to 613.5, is 852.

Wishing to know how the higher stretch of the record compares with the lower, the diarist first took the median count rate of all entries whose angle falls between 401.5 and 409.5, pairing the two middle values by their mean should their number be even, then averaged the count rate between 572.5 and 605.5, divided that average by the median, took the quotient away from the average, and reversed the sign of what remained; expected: -129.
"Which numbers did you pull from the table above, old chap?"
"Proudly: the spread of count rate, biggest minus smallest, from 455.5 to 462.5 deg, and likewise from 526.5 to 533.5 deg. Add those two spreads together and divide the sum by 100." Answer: 0.32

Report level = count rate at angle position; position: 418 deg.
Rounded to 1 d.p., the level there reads 139.6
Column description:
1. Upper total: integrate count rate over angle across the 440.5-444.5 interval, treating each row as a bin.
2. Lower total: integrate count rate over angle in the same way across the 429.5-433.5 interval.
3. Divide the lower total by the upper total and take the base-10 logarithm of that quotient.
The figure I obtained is -0.040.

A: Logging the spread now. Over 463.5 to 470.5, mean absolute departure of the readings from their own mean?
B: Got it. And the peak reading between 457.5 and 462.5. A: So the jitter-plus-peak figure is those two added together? 172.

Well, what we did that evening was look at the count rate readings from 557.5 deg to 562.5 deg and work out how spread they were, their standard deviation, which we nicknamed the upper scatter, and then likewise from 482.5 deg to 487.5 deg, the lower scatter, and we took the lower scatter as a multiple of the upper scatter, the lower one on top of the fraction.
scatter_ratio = 0.63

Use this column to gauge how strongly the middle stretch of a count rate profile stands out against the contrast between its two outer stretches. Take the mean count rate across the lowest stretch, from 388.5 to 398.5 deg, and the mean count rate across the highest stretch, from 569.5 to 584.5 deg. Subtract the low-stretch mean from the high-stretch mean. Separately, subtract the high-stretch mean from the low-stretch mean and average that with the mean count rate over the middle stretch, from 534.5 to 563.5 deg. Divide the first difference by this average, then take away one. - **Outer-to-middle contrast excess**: -1.22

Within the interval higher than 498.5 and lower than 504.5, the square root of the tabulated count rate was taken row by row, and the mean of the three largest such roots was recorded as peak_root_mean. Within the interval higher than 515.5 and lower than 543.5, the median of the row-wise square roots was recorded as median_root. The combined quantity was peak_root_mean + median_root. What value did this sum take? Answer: 24.9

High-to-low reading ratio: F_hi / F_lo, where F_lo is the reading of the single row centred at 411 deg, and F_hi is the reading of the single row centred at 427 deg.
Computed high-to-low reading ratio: 1.07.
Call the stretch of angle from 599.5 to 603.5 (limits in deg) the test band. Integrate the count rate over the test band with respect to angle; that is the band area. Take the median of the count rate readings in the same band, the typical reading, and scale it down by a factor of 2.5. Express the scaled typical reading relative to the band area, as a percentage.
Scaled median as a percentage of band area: 10.0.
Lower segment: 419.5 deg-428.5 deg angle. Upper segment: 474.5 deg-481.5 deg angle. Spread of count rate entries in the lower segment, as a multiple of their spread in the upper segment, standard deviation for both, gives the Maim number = 1.5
